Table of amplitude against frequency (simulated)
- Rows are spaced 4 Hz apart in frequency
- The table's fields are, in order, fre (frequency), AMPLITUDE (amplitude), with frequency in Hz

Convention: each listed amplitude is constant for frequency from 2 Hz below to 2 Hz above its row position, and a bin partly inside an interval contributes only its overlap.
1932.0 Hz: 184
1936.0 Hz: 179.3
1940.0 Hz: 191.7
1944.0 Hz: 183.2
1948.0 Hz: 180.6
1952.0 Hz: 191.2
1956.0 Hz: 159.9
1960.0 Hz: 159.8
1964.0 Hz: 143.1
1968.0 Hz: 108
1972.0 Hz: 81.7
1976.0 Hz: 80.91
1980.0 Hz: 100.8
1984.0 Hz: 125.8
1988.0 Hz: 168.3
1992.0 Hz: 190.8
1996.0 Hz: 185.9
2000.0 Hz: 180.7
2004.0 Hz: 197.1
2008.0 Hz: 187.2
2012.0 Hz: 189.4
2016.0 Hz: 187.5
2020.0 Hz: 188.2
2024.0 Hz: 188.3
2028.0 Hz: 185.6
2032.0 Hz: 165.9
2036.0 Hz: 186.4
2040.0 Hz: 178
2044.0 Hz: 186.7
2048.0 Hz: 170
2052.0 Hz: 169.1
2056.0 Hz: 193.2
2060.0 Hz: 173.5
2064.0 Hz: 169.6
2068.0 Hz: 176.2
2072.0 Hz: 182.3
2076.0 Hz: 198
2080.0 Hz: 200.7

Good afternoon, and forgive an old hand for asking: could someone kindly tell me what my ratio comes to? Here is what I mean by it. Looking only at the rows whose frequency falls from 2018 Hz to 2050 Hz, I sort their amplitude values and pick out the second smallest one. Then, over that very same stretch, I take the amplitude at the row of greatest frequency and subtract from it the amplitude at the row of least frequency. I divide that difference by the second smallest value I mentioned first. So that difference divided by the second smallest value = -0.11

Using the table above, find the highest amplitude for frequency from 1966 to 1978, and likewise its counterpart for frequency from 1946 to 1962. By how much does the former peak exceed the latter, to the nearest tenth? -83.2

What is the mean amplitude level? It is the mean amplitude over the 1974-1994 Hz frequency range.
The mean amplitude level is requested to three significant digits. 133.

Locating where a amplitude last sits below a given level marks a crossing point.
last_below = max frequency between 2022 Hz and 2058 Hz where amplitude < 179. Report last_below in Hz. 2052.0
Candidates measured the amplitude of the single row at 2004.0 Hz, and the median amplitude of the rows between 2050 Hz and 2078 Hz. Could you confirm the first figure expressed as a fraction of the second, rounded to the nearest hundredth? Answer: 1.12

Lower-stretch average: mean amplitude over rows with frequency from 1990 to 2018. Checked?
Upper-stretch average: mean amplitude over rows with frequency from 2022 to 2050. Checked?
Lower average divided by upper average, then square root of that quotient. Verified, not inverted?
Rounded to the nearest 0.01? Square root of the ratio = 1.02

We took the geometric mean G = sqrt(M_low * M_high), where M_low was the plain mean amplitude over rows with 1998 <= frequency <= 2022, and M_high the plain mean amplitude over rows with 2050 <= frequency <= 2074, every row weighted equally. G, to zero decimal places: 183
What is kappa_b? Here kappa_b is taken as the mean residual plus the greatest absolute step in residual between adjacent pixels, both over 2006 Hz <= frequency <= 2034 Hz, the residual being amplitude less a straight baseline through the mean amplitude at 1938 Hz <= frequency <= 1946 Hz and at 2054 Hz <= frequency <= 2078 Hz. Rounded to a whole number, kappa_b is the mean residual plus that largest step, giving 20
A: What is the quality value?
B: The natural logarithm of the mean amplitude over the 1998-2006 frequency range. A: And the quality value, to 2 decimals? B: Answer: 5.24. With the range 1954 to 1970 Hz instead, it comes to 4.96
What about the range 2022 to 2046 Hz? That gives 5.20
